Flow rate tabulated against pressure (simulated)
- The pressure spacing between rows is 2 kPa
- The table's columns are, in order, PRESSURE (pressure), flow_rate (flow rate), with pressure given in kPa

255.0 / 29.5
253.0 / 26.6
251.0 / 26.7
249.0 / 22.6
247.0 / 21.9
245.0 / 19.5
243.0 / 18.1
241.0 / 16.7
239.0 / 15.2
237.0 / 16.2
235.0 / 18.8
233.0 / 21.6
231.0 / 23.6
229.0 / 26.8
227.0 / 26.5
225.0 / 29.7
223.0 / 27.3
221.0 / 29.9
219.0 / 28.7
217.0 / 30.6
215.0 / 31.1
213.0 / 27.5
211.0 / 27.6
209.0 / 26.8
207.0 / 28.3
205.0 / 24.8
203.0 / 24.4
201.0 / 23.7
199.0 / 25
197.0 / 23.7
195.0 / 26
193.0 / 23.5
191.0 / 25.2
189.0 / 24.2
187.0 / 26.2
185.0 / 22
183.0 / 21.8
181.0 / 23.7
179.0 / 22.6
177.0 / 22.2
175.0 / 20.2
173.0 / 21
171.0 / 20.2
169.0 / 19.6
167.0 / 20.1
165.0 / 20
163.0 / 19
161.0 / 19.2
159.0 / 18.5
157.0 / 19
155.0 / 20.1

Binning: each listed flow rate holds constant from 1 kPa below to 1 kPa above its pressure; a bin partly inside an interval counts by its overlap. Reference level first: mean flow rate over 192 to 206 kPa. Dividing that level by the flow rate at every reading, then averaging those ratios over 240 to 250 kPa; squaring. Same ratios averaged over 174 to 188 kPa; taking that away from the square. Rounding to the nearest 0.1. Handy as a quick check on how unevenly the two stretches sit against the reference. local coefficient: 0.5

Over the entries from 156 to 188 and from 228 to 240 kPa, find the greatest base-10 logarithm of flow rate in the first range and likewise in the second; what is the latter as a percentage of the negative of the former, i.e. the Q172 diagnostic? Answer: -101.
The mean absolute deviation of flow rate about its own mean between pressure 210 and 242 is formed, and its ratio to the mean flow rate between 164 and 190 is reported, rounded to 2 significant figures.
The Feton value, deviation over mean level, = 0.21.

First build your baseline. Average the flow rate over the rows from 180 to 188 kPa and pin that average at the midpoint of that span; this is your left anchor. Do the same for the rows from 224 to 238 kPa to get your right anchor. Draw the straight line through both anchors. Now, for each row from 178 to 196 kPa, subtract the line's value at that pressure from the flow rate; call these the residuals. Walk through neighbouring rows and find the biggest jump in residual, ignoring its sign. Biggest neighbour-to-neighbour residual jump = 4.2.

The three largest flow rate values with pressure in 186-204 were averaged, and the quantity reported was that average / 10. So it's 2.58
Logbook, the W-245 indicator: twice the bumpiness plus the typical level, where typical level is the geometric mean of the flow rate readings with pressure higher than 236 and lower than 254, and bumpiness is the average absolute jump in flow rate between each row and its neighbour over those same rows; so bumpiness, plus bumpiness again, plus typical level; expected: 23.1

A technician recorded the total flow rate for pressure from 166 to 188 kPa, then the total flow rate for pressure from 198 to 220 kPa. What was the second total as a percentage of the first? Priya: 125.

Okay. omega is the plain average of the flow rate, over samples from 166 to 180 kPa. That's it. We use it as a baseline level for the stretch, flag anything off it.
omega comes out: 20.8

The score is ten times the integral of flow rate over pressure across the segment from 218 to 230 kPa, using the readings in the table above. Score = 3378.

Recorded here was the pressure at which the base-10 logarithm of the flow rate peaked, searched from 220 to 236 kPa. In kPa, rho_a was 221.0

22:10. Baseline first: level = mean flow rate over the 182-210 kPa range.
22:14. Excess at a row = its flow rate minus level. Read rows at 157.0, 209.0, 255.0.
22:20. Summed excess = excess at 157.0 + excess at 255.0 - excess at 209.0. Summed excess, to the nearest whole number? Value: -3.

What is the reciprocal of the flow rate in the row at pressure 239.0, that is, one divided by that 0.066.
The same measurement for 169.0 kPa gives 0.051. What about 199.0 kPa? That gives 0.040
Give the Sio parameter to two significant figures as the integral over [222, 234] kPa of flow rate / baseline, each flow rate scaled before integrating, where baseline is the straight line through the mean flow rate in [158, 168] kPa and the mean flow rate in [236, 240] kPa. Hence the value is 19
